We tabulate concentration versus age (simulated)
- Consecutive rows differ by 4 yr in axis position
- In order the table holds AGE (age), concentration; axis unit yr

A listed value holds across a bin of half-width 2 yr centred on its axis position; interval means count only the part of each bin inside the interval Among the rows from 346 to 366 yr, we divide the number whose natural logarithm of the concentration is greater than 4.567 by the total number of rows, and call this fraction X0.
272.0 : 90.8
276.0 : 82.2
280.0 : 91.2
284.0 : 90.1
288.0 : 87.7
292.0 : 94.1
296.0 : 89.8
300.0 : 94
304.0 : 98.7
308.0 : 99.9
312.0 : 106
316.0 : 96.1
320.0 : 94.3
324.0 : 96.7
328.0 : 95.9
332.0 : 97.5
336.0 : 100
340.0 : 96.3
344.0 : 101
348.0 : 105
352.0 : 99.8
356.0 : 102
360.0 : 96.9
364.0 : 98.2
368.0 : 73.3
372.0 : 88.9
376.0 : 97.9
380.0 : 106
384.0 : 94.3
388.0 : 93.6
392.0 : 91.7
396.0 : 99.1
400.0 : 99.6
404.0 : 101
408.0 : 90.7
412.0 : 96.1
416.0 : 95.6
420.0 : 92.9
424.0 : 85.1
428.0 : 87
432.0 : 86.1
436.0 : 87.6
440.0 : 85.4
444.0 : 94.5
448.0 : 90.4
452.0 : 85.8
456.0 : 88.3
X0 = 1.00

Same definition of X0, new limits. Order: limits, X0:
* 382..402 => 0.40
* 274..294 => 0.00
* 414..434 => 0.00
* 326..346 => 0.80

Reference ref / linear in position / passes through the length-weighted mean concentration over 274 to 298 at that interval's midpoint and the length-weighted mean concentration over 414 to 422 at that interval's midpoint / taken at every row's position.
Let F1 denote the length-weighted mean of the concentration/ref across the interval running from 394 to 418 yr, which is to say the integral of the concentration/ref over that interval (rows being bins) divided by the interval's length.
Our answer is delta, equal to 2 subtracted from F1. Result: -0.966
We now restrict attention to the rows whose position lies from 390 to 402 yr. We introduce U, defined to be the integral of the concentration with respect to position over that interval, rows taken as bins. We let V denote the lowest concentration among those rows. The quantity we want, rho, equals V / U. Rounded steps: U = 1162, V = 91.7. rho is 0.0789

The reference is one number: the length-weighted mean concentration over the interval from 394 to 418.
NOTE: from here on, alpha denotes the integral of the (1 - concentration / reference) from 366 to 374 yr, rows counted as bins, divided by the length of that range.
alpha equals 0.164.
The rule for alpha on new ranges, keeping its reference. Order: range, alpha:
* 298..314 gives -0.027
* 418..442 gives 0.100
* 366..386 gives 0.051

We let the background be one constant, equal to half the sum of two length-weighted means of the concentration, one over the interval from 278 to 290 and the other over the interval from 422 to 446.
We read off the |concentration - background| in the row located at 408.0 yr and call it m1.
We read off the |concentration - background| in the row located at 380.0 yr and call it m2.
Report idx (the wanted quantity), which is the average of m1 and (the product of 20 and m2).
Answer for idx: 175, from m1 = 2.1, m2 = 17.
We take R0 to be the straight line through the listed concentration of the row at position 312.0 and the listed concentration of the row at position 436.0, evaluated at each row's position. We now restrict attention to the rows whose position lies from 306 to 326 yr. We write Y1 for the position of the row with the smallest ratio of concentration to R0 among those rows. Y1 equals 320.0 yr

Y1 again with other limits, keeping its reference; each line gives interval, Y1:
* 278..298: 288.0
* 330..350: 340.0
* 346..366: 360.0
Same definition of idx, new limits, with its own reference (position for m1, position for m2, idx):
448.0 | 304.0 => 101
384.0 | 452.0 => 31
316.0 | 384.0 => 60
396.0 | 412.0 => 80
